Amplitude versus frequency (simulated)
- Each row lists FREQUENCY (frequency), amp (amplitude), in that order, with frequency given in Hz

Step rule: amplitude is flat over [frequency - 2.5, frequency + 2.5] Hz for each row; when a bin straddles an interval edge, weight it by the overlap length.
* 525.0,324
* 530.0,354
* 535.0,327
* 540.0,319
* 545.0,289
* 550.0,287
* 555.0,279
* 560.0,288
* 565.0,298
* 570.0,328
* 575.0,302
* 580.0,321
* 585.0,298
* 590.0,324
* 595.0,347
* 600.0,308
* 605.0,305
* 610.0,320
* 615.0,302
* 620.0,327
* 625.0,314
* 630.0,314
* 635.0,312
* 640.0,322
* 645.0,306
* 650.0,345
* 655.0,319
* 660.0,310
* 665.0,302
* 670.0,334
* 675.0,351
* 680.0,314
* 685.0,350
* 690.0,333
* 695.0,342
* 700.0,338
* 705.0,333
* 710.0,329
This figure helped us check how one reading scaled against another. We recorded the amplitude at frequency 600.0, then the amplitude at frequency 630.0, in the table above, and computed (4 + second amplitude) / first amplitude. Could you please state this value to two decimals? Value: 1.03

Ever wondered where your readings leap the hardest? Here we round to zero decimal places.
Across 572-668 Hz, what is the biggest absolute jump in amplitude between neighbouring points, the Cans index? 39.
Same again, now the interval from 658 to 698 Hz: 37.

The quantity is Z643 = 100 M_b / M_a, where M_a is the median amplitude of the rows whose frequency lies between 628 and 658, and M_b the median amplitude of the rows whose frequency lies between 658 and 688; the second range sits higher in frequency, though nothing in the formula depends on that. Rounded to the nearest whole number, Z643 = 102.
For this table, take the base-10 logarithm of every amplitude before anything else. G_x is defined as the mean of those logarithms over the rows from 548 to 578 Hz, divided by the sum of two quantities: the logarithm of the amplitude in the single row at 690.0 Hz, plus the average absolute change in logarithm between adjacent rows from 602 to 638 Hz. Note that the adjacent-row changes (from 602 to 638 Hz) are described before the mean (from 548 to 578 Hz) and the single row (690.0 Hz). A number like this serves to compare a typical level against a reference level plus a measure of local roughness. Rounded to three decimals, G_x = 0.974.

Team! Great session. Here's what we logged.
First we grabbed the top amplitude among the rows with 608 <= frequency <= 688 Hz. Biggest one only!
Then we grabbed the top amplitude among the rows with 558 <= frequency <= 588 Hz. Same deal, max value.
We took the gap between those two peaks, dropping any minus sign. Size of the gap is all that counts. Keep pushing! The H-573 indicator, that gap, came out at 23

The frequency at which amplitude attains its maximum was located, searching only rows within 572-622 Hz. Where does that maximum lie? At 595.0 Hz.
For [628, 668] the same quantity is 650.0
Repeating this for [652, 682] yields 675.0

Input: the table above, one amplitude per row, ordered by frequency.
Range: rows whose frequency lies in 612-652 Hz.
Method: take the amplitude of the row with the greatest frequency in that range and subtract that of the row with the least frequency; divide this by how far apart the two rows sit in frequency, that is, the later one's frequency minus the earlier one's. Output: 1.2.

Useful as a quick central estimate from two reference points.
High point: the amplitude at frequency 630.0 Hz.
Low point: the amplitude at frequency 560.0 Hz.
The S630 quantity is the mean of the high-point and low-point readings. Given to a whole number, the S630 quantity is 301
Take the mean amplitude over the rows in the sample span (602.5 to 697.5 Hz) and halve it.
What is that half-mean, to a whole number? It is 161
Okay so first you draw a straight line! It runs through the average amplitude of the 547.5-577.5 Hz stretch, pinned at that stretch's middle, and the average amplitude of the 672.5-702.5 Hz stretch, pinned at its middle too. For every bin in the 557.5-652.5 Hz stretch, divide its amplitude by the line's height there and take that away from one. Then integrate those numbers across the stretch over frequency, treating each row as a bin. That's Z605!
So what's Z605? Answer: -1.2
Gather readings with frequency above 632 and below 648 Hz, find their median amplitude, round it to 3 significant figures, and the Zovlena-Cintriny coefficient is 312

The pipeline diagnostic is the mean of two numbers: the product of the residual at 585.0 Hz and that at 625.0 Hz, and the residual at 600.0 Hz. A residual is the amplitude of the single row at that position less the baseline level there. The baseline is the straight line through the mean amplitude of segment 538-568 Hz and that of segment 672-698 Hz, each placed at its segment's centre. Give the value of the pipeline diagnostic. 11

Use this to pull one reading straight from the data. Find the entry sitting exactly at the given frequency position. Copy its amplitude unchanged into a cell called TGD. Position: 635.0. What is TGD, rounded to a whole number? 312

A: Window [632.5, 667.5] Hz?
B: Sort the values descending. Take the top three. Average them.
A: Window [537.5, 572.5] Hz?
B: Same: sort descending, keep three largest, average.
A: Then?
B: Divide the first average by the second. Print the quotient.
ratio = 1.04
